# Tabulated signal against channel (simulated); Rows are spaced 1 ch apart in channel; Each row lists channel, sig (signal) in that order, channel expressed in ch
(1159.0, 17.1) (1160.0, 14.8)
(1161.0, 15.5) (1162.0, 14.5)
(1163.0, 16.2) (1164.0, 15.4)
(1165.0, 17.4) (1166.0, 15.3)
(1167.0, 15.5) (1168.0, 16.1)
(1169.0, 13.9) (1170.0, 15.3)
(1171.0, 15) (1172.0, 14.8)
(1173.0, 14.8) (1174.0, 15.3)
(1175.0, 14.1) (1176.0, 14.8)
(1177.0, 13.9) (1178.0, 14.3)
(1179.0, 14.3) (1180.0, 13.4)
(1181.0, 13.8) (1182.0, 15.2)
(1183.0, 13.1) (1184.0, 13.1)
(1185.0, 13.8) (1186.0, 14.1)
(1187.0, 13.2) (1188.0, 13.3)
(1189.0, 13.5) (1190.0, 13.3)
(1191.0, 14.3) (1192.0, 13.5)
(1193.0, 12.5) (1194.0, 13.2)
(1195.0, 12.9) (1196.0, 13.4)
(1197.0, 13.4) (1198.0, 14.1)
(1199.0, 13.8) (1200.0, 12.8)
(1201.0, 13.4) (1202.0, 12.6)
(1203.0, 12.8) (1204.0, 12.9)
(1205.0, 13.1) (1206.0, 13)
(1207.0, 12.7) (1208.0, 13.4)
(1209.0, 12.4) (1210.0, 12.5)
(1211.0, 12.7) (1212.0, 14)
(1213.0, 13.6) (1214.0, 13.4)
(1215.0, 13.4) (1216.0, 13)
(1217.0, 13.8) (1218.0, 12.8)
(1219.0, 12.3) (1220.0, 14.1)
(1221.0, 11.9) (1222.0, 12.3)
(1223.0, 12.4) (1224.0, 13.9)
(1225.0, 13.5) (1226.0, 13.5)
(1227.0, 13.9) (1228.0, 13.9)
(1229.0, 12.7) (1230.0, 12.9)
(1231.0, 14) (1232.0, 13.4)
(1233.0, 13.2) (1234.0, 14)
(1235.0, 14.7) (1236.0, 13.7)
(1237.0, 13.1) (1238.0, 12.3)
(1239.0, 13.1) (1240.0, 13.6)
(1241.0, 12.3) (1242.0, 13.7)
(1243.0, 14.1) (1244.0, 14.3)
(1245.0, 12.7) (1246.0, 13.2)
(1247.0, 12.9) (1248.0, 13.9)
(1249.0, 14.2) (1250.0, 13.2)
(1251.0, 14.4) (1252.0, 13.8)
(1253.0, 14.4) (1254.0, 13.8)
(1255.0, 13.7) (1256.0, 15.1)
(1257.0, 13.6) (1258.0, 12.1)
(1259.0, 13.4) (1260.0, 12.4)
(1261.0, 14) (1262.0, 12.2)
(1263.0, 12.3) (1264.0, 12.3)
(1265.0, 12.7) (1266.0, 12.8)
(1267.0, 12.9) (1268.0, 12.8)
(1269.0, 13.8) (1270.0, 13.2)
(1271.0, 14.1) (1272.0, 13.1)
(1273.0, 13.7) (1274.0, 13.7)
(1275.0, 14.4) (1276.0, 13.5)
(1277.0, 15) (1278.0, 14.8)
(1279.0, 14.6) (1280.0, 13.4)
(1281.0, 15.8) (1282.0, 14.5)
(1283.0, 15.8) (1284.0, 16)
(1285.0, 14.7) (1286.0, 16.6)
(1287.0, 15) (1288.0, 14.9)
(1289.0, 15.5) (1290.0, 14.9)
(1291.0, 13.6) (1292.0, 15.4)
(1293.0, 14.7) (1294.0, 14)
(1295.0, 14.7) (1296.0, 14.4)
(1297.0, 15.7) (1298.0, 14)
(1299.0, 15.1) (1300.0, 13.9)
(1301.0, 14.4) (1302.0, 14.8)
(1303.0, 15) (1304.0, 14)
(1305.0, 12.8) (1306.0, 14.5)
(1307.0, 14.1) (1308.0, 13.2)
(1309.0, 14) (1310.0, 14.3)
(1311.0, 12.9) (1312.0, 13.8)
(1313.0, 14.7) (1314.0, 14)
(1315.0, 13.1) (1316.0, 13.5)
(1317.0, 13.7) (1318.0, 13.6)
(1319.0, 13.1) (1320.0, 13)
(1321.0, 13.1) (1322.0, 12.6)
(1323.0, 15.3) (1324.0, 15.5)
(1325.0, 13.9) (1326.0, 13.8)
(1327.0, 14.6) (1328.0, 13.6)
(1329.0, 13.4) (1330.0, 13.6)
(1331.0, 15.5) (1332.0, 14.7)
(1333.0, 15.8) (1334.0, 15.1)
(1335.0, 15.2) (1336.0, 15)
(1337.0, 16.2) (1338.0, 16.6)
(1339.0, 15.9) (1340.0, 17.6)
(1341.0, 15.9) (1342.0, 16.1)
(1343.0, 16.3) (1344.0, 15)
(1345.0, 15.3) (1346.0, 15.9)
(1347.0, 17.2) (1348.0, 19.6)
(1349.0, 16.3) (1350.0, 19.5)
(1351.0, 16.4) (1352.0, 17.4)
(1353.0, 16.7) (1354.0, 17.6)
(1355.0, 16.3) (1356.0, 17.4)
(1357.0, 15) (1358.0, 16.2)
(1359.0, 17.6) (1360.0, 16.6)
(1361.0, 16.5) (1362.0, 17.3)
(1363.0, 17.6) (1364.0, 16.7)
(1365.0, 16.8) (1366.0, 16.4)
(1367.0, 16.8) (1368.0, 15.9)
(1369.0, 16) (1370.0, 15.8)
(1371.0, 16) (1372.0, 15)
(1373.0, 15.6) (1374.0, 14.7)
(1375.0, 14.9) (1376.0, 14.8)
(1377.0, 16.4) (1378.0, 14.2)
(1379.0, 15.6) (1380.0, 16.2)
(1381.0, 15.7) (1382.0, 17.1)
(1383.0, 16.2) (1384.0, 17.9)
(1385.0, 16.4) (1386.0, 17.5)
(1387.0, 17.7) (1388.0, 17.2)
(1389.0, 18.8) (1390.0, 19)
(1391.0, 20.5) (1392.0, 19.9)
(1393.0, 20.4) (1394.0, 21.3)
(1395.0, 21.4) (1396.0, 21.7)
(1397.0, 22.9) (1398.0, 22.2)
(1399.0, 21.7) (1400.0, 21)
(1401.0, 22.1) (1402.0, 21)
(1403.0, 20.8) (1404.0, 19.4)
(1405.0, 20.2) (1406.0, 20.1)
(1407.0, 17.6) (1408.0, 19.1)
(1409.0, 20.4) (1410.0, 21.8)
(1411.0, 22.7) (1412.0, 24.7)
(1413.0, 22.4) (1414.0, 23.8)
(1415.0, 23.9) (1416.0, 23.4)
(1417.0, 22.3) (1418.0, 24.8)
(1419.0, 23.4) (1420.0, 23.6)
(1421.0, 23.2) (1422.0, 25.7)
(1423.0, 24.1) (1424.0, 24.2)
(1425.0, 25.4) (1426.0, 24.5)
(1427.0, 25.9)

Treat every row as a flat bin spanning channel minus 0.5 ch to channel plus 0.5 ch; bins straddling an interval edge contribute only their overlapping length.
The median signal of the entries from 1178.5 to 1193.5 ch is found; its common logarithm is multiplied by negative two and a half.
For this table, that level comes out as -2.83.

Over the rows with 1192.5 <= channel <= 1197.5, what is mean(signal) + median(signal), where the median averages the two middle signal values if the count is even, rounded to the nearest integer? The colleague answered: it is 26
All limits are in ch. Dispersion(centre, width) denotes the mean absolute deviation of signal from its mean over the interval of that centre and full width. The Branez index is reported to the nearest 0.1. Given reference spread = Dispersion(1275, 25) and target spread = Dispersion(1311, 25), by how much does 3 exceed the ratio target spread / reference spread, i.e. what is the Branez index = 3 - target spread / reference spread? 2.4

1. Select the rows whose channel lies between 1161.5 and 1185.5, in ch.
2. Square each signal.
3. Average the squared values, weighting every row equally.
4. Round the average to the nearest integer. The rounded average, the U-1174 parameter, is 218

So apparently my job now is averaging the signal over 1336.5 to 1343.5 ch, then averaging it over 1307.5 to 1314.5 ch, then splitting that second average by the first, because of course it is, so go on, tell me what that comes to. 0.85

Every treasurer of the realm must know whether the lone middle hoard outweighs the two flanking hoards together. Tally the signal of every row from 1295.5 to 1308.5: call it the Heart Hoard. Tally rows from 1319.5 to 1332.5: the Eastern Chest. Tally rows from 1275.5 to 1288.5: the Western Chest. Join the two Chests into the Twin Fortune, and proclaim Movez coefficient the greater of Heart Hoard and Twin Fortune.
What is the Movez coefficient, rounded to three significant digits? 377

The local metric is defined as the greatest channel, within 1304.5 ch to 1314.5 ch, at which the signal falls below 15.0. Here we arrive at 1314.0 ch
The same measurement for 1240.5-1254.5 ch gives 1254.0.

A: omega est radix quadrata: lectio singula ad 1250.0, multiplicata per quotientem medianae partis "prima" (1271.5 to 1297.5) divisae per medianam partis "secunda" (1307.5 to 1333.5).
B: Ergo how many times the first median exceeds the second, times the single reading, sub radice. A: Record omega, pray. 3.8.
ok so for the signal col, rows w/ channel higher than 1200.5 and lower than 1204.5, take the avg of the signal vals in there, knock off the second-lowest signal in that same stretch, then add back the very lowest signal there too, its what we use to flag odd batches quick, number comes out 12.7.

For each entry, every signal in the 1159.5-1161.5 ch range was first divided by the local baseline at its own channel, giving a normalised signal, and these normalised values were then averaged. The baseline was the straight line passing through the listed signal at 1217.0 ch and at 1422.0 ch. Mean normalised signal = 1.44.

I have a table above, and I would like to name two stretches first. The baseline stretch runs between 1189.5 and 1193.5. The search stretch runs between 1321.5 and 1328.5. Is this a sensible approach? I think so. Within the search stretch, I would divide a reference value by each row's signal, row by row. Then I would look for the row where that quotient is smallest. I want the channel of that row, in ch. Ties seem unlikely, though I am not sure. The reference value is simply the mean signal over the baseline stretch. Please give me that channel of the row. 1324.0 ch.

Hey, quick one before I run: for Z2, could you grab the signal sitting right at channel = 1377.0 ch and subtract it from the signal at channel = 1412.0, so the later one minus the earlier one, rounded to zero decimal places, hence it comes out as 8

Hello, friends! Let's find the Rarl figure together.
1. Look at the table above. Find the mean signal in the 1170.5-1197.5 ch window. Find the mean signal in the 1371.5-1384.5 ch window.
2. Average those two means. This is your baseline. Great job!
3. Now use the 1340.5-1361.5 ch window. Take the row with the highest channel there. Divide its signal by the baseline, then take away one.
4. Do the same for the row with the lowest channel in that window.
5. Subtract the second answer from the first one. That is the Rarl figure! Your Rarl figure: 0.041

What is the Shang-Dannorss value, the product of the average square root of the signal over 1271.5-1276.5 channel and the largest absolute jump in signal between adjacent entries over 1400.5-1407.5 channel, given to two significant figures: 9.2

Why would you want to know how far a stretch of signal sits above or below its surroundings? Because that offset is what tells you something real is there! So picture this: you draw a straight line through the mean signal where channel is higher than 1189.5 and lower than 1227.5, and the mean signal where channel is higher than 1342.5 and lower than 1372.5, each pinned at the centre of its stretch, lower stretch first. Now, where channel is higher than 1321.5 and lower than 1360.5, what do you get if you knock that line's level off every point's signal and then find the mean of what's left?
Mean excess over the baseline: -0.40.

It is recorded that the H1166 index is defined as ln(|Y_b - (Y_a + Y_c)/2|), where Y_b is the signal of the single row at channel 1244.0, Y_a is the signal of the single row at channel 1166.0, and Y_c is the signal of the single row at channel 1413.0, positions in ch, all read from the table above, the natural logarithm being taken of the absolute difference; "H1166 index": 1.5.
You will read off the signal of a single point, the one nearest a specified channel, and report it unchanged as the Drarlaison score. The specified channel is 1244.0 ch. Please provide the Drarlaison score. 14.3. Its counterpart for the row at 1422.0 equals 25.7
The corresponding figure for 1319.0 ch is 13.1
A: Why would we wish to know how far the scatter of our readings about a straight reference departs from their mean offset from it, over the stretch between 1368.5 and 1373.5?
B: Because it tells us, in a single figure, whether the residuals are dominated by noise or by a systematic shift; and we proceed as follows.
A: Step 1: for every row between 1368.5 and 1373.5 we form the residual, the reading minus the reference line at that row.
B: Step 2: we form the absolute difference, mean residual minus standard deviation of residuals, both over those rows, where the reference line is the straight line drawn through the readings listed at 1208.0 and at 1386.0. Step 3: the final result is 1.9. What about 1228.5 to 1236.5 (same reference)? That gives 1.0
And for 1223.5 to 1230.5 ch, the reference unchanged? 0.9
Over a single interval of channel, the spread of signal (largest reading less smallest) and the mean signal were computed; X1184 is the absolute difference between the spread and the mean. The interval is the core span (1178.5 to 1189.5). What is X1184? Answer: 11.6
